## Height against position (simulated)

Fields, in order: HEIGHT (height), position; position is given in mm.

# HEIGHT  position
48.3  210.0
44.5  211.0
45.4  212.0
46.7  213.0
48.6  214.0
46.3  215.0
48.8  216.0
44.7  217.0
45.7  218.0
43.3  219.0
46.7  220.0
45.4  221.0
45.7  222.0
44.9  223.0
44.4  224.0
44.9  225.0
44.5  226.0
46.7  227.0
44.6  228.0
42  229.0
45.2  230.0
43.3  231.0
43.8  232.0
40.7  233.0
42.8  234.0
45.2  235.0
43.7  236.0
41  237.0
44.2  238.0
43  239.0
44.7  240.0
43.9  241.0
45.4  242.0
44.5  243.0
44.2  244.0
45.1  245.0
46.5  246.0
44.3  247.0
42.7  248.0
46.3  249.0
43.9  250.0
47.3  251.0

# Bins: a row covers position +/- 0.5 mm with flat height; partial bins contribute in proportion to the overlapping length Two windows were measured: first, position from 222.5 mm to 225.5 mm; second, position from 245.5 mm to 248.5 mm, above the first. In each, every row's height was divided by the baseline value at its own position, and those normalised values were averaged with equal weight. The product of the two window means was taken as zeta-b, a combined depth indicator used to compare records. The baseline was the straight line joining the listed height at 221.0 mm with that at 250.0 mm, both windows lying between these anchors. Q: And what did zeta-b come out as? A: 1.00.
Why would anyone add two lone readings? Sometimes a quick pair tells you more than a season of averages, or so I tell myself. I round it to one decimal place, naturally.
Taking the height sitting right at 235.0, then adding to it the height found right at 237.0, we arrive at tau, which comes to 86.2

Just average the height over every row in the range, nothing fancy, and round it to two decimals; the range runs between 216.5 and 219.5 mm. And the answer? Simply 44.57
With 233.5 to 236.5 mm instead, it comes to 43.90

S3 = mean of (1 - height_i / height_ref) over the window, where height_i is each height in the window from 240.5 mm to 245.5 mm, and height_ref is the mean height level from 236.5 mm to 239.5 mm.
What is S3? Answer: -0.044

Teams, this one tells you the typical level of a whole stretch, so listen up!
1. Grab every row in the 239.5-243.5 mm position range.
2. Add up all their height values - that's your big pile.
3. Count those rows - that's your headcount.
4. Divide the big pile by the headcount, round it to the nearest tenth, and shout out 44.6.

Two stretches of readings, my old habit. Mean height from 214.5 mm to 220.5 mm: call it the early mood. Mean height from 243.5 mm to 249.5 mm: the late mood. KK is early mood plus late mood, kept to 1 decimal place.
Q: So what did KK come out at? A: 90.8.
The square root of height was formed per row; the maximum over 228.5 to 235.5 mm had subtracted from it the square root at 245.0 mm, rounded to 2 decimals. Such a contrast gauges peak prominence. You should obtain 0.01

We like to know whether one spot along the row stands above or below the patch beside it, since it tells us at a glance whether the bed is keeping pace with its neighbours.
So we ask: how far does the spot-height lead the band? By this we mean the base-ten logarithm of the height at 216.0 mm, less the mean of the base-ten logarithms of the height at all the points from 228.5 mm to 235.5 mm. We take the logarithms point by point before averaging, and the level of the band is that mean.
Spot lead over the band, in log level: 0.052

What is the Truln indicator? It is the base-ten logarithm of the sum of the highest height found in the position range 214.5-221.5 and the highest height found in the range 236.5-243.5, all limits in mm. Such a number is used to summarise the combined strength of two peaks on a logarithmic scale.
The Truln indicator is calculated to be 1.97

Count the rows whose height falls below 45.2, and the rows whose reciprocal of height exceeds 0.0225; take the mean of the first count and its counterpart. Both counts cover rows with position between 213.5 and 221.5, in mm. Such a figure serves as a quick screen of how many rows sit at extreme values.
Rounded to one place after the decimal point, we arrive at 1.5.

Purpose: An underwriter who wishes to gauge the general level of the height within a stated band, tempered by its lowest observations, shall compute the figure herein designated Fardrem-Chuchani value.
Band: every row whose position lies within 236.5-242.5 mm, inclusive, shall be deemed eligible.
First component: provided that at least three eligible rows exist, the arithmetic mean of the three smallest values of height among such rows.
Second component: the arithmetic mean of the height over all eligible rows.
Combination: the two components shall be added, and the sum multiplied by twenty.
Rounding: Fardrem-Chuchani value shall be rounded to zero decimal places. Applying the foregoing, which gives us 1727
